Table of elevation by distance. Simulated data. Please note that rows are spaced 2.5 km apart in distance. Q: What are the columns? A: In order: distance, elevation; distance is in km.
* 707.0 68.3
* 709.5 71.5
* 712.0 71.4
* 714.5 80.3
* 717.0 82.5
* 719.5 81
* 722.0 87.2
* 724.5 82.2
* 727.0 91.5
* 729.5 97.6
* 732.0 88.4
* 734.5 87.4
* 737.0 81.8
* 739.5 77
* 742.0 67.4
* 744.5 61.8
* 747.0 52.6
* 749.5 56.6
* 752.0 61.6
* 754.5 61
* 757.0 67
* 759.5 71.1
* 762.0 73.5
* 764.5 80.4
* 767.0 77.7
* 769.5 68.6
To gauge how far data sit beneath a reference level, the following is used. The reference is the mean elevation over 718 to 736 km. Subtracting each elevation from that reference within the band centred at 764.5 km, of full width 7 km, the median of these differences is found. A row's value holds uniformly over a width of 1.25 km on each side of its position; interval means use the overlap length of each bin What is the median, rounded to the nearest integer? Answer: 10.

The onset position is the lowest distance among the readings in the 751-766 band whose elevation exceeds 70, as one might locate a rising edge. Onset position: 759.5 km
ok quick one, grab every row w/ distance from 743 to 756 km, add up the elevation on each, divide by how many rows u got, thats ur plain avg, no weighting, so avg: 59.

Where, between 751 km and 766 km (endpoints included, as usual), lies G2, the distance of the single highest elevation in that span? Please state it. 764.5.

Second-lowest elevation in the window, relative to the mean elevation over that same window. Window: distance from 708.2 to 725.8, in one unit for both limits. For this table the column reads 0.90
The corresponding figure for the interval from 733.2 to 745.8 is 0.90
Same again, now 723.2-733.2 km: 0.98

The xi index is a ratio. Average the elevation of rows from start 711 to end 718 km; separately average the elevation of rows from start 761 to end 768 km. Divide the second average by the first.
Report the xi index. 0.99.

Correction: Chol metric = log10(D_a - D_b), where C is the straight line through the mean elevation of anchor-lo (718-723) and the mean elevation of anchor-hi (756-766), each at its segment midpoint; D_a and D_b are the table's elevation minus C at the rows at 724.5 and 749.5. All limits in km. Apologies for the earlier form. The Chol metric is 1.3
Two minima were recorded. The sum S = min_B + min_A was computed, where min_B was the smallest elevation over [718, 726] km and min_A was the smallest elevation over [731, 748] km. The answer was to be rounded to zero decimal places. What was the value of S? 134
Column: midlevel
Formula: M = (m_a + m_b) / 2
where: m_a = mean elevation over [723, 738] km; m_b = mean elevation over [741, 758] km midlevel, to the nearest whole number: 75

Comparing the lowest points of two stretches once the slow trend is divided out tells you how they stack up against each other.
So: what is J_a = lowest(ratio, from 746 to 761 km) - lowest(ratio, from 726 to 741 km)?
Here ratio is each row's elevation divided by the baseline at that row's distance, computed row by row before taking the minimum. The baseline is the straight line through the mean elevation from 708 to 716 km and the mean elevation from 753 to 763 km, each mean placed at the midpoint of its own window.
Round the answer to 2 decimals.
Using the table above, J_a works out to -0.33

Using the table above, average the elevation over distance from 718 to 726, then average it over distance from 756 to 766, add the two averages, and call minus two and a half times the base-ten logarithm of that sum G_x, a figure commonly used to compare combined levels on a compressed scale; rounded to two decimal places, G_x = -5.49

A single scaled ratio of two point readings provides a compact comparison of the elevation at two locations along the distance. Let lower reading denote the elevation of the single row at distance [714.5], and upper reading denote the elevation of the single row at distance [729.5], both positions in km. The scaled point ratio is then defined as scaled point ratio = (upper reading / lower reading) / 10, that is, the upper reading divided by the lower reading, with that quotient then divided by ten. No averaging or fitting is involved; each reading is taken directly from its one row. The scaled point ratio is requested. 0.1215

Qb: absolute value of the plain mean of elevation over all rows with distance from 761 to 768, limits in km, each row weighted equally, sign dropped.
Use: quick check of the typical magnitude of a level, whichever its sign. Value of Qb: 77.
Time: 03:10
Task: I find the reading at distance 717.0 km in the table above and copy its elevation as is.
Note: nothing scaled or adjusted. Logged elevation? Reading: 82.5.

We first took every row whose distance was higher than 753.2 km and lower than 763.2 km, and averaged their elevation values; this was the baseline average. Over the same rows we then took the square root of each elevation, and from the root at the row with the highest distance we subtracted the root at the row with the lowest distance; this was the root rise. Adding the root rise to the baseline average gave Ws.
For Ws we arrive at 69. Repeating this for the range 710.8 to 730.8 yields 86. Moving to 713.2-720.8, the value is 81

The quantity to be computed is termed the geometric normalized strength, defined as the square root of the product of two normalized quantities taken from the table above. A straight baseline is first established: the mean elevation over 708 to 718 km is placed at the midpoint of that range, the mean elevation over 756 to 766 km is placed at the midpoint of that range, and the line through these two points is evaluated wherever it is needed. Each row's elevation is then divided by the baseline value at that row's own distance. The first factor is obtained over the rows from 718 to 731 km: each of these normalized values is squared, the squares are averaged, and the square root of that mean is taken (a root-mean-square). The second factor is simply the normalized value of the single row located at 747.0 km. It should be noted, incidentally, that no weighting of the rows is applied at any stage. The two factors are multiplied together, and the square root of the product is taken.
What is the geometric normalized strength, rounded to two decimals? 0.91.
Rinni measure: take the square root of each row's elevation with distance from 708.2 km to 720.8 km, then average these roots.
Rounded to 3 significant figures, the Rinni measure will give 8.79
